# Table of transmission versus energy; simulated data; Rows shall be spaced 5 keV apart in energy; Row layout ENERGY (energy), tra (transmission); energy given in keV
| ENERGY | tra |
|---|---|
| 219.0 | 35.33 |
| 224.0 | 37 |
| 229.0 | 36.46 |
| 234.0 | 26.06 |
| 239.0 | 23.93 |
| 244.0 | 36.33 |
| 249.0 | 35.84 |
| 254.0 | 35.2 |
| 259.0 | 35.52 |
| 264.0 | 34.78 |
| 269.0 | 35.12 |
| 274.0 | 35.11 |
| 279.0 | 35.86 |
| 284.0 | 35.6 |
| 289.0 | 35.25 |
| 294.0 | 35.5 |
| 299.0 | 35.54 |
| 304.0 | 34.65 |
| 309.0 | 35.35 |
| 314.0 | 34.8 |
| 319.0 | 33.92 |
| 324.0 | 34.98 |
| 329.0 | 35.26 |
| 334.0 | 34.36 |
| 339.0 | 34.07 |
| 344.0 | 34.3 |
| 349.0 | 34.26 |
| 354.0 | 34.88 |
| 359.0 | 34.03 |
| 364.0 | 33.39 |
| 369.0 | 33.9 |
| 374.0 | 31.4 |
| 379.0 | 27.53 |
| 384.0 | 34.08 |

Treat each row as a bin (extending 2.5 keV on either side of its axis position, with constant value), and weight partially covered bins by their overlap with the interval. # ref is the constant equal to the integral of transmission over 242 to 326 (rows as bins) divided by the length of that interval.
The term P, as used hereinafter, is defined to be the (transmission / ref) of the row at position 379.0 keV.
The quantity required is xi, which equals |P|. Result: 0.78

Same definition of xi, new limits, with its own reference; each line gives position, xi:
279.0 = 1.02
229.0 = 1.03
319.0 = 0.96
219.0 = 1.00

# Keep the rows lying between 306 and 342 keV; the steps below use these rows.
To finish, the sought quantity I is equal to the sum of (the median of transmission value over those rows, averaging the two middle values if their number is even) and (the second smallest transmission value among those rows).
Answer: 69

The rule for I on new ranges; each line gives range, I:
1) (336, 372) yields 68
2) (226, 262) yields 62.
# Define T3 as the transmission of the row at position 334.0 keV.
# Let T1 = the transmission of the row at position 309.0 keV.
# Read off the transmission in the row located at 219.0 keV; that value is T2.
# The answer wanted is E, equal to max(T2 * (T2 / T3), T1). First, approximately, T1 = 35.35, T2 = 35.33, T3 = 34.36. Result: 36.3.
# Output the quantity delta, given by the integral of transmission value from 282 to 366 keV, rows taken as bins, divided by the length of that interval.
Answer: 34.7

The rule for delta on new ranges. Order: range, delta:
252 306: 35.3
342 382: 33.0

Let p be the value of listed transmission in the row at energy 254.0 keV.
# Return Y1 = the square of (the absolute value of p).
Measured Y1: 1239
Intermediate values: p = 35.2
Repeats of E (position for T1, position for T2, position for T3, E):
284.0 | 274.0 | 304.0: 35.6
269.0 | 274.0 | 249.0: 35.1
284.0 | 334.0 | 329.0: 35.6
